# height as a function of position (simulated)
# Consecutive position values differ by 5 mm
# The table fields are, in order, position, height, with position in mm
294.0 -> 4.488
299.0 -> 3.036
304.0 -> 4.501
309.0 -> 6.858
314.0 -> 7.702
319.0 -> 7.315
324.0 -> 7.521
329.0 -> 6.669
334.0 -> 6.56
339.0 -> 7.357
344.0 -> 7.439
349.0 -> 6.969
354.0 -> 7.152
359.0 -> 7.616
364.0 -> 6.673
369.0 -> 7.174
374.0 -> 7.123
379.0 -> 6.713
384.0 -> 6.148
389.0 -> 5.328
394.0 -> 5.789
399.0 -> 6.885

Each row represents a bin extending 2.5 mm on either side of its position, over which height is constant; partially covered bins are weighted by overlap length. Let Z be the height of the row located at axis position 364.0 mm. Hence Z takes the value 6.673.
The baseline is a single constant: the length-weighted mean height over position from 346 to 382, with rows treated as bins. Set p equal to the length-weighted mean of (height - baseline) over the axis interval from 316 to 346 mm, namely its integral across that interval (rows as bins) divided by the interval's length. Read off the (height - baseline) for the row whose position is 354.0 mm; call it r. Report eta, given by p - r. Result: 0.0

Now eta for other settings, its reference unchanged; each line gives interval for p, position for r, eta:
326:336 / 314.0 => -1.0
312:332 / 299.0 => 4.2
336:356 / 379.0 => 0.5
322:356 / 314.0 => -0.6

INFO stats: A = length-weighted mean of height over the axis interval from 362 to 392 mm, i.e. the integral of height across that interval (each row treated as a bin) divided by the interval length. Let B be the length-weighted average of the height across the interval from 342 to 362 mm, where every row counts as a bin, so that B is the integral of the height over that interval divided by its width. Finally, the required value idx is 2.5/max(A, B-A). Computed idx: 0.384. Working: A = 6.5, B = 7.27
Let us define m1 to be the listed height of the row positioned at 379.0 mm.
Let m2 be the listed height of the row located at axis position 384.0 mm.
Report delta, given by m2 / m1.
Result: 0.92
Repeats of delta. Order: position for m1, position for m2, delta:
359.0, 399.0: 0.90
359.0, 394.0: 0.76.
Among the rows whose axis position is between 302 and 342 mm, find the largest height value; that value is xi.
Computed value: 7.702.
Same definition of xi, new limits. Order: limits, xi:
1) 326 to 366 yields 7.616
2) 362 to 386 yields 7.174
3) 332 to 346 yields 7.439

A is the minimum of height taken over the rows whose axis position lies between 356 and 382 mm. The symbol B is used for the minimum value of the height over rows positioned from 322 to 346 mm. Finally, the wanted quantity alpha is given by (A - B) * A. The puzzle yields 1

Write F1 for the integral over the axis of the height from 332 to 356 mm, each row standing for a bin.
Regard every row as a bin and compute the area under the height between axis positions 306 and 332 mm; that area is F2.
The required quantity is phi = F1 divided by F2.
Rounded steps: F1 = 171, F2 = 186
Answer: 0.92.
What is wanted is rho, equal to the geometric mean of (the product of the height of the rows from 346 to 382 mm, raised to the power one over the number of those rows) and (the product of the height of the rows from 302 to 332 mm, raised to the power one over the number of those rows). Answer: 6.9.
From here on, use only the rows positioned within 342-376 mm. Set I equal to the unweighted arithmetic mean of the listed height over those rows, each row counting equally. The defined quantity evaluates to 7.16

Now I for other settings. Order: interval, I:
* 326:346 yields 7.01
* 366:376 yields 7.15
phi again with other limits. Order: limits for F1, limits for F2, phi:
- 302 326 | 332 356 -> 0.96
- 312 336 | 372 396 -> 1.15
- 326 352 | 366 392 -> 1.08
